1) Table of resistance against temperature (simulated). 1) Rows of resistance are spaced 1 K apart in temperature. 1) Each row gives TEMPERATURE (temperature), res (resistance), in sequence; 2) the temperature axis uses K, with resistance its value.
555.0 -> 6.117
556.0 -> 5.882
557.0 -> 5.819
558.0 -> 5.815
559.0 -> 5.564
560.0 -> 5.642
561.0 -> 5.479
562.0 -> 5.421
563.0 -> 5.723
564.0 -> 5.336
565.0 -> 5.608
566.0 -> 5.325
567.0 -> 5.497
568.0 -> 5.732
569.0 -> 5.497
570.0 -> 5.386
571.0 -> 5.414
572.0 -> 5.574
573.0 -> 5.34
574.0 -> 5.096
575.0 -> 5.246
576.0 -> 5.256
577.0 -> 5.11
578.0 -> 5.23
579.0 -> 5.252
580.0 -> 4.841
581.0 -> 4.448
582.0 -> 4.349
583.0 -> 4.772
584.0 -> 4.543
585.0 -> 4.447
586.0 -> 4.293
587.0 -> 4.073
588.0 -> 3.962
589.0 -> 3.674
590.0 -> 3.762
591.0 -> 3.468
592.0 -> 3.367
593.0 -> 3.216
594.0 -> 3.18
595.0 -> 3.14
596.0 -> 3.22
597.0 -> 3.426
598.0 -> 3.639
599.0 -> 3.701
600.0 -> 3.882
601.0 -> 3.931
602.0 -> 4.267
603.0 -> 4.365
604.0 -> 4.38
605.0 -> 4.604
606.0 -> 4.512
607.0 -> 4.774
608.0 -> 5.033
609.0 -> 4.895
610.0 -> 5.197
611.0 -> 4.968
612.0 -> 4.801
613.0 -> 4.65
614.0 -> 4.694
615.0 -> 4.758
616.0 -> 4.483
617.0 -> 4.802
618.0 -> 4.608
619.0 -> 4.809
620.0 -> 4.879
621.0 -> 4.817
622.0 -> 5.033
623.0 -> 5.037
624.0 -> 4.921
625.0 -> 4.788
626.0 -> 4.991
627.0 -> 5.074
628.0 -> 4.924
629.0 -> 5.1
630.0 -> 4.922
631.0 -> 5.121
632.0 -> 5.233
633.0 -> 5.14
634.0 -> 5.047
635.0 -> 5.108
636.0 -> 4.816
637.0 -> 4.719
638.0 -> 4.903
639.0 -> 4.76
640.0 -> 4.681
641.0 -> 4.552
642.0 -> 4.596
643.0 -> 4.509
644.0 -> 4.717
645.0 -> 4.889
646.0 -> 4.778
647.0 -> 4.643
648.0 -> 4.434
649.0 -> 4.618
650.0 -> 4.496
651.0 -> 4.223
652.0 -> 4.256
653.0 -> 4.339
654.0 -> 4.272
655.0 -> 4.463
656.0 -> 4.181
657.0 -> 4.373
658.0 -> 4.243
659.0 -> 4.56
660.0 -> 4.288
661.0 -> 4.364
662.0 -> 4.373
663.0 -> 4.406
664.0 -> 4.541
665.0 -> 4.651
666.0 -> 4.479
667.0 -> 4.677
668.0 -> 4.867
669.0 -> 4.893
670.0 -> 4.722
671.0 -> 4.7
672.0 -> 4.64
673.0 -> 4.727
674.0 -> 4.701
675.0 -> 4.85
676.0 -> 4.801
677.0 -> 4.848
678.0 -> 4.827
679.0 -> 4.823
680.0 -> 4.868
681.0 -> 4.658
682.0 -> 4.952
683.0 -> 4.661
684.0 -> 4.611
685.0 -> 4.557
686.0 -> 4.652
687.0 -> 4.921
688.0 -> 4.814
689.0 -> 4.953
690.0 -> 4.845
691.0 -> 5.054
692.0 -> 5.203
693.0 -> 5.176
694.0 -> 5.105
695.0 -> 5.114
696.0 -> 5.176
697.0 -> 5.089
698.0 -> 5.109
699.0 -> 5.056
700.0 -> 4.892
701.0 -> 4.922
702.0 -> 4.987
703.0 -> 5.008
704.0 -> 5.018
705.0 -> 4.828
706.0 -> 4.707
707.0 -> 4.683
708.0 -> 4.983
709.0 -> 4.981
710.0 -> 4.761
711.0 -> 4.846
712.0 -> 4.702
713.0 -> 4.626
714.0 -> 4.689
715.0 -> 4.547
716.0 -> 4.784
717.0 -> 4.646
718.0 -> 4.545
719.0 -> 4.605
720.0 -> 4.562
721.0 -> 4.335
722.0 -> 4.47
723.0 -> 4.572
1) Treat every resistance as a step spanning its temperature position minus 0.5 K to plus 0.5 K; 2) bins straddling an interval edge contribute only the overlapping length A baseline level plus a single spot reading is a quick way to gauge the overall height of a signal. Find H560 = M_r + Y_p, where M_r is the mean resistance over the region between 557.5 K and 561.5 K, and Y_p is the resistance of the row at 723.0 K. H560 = 10.2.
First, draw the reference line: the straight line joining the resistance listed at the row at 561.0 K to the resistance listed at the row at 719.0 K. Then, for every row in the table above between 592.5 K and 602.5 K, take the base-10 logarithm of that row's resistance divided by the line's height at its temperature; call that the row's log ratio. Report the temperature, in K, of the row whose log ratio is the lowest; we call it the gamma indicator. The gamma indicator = 595.0 K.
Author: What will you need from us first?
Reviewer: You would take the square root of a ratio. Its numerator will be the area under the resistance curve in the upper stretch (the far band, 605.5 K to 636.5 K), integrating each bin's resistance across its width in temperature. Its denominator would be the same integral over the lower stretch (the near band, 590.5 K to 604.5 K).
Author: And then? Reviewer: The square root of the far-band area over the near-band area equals 1.72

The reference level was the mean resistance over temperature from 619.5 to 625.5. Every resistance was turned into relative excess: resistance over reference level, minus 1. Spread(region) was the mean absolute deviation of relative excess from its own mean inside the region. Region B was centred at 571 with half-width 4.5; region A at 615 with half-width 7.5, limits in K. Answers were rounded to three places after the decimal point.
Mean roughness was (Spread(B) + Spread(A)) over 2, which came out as 0.028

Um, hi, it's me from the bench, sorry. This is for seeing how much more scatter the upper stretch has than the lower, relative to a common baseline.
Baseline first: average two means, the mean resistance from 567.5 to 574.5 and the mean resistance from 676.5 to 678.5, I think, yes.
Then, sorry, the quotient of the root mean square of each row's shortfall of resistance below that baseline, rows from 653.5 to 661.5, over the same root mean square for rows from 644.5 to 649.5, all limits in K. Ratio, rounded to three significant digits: 1.64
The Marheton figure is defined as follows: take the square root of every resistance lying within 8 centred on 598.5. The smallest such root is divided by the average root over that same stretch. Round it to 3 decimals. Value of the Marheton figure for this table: 0.929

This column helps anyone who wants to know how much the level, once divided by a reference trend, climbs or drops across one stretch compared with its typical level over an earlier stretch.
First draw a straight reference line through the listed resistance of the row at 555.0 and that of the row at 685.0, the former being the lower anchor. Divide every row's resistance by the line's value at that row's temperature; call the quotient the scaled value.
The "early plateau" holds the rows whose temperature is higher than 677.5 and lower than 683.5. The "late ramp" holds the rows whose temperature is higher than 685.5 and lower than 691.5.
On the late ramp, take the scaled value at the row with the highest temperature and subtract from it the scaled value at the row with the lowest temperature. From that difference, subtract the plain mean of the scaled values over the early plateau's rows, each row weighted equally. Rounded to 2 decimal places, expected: -0.94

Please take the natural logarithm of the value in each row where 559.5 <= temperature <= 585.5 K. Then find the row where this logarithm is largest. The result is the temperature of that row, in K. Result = 568.0 K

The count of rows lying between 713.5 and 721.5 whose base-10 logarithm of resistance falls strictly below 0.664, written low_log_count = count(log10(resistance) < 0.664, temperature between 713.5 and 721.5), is 5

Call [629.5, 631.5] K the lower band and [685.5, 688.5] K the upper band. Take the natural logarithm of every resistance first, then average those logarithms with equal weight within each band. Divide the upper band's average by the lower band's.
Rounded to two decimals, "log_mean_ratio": 0.97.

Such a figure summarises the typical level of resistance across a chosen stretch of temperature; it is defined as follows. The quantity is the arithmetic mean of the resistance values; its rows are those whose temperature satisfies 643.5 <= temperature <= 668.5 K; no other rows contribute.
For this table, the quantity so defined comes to 4.49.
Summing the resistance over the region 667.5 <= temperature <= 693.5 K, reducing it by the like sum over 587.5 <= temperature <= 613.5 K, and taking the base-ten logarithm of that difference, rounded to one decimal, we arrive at 1.3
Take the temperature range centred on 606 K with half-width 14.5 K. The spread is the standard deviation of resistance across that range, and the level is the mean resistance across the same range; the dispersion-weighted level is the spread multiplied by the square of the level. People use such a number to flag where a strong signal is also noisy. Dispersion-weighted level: 12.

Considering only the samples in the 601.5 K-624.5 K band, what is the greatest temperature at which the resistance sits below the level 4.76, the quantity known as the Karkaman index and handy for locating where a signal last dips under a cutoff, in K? 618.0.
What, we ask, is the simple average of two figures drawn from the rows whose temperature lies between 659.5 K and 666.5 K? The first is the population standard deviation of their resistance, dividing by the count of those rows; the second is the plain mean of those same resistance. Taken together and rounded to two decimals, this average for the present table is 2.28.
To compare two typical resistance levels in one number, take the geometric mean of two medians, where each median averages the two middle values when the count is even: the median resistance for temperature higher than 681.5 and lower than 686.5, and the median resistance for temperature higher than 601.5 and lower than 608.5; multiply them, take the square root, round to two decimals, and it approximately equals 4.58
